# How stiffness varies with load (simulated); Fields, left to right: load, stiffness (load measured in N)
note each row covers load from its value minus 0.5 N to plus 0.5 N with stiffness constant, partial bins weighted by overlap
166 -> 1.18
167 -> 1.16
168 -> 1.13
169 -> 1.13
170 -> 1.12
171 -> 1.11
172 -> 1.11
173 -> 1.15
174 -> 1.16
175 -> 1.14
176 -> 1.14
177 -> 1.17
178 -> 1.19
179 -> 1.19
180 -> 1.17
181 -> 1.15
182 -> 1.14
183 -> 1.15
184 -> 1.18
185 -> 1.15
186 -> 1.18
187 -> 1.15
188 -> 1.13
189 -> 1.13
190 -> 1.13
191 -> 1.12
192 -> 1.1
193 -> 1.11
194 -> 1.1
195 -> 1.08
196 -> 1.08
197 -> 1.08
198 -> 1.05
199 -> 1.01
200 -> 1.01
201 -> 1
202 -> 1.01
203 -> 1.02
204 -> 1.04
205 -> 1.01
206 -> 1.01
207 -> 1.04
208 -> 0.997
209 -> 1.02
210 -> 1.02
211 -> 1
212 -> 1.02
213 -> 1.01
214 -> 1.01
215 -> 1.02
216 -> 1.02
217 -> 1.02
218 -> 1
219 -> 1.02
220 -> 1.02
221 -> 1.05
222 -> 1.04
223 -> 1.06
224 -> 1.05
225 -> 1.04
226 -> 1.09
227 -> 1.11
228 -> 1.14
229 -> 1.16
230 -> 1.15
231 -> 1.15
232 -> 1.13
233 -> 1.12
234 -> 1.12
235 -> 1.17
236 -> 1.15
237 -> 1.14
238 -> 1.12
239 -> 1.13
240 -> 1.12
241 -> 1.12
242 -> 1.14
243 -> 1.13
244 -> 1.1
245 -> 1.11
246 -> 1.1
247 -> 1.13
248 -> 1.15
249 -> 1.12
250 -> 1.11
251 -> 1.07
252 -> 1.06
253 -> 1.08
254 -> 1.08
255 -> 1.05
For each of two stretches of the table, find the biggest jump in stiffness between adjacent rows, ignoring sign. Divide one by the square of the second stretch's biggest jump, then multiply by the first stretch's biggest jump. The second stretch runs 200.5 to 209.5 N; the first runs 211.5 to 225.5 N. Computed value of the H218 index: 16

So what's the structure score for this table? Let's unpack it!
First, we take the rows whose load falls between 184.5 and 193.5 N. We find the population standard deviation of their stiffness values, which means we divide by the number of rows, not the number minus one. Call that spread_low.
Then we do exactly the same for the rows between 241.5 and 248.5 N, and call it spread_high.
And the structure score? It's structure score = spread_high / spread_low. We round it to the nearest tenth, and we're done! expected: 0.8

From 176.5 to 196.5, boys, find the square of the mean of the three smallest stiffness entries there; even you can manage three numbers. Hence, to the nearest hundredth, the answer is 1.18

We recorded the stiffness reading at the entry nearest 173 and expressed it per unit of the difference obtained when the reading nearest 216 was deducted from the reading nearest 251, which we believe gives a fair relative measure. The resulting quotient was 23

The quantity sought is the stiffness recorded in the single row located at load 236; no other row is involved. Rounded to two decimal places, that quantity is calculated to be 1.15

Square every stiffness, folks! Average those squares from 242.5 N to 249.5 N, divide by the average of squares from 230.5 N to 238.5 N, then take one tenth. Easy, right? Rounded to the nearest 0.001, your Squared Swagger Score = 0.097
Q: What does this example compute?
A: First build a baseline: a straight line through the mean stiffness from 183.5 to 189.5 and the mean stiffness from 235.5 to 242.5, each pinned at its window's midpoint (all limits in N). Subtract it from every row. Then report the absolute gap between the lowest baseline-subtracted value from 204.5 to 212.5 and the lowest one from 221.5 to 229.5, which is 0.049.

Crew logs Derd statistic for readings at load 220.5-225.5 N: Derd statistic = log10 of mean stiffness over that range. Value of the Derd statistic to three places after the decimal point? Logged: 0.020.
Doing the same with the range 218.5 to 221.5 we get 0.013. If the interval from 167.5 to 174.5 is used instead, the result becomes 0.053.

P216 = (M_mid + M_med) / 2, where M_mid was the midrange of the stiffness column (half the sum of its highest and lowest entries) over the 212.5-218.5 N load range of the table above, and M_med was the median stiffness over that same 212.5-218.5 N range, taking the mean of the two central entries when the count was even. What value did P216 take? 1.01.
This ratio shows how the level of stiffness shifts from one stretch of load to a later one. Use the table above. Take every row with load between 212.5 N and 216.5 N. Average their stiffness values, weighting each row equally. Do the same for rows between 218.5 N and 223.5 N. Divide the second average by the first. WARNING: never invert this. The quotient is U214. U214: 1.02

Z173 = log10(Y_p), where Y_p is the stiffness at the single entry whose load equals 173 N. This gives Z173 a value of 0.061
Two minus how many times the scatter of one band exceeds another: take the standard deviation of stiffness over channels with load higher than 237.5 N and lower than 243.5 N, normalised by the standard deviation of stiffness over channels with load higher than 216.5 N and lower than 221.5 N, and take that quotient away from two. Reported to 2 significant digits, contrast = 1.5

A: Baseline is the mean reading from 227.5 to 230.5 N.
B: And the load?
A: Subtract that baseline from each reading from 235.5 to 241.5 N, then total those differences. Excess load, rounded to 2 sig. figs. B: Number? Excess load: -0.12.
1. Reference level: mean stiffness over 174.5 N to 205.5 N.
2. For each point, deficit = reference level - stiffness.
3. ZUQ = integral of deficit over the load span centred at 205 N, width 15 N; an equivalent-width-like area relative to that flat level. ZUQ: 1.3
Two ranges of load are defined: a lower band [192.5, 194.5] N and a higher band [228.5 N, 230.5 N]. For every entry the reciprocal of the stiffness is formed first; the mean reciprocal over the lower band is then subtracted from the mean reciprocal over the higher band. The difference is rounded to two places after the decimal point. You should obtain -0.04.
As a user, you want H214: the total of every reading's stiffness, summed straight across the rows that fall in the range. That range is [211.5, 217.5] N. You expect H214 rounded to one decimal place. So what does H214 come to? 6.1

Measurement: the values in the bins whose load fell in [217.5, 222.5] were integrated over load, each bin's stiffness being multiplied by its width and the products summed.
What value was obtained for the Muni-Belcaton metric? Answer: 5.13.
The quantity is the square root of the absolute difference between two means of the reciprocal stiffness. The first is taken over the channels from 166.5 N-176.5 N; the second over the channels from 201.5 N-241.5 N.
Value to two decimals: 0.24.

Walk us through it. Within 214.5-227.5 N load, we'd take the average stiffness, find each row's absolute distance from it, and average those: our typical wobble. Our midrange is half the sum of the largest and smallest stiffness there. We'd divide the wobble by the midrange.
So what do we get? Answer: 0.0222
